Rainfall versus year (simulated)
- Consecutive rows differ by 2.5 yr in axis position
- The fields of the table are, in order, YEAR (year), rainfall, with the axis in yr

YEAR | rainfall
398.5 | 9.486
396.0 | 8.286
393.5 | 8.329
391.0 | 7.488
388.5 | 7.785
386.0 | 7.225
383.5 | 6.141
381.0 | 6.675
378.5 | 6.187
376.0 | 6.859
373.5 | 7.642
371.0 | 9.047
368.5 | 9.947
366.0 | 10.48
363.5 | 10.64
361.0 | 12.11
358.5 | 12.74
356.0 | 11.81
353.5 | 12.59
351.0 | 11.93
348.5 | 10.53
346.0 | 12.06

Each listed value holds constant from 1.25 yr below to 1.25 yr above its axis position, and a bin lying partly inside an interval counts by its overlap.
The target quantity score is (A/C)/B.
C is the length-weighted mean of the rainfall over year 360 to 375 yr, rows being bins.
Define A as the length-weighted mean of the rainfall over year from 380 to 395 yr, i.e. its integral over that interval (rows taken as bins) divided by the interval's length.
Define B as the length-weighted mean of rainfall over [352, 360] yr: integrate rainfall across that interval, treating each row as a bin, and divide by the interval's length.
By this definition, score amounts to 0.06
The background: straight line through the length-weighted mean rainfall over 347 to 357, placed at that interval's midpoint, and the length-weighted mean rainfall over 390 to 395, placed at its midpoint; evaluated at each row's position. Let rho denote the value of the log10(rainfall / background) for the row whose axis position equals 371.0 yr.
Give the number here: -0.04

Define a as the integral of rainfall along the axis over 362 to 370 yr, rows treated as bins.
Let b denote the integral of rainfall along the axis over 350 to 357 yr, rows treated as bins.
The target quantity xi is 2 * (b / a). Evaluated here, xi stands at 2.05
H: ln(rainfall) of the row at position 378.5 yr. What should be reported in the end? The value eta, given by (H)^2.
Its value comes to 3.3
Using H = 1.82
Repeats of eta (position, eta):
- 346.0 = 6.2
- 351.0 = 6.1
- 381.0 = 3.6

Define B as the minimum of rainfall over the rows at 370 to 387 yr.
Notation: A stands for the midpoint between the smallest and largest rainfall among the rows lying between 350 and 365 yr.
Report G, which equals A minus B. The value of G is 5.5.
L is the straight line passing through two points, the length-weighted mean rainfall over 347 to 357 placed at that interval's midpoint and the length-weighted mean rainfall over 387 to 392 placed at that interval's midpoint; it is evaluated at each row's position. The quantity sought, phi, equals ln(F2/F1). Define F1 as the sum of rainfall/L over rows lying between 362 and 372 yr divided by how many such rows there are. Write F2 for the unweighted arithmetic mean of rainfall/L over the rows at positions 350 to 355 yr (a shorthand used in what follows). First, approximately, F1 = 1.00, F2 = 1.05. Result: 0.05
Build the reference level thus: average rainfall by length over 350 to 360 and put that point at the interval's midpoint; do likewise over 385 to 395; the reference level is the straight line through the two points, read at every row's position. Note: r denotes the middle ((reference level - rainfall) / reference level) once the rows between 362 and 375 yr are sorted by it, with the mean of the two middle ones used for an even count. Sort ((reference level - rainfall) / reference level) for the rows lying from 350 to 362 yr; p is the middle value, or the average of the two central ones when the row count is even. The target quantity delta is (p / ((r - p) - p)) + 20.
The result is 19.9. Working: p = -0.010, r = 0.055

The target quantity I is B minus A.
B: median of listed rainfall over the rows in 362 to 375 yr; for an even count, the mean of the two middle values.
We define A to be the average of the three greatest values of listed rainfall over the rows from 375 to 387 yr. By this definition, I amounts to 3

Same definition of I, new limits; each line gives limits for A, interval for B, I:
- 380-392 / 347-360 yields 4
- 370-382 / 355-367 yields 4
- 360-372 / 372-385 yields -4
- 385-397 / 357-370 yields 3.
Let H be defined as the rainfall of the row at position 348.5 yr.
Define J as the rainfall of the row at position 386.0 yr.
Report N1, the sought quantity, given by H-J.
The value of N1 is 3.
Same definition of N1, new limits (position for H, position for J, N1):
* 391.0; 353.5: -5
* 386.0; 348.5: -3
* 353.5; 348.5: 2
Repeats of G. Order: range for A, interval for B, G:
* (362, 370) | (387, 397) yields 2.8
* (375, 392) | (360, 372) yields -2.1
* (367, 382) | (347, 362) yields -2.5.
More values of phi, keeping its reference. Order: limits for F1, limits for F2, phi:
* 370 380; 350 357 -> 0.27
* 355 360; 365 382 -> -0.25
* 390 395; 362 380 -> -0.19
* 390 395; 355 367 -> -0.01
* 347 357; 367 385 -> -0.20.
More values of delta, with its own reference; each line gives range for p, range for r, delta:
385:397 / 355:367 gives 15.0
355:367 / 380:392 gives 20.4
